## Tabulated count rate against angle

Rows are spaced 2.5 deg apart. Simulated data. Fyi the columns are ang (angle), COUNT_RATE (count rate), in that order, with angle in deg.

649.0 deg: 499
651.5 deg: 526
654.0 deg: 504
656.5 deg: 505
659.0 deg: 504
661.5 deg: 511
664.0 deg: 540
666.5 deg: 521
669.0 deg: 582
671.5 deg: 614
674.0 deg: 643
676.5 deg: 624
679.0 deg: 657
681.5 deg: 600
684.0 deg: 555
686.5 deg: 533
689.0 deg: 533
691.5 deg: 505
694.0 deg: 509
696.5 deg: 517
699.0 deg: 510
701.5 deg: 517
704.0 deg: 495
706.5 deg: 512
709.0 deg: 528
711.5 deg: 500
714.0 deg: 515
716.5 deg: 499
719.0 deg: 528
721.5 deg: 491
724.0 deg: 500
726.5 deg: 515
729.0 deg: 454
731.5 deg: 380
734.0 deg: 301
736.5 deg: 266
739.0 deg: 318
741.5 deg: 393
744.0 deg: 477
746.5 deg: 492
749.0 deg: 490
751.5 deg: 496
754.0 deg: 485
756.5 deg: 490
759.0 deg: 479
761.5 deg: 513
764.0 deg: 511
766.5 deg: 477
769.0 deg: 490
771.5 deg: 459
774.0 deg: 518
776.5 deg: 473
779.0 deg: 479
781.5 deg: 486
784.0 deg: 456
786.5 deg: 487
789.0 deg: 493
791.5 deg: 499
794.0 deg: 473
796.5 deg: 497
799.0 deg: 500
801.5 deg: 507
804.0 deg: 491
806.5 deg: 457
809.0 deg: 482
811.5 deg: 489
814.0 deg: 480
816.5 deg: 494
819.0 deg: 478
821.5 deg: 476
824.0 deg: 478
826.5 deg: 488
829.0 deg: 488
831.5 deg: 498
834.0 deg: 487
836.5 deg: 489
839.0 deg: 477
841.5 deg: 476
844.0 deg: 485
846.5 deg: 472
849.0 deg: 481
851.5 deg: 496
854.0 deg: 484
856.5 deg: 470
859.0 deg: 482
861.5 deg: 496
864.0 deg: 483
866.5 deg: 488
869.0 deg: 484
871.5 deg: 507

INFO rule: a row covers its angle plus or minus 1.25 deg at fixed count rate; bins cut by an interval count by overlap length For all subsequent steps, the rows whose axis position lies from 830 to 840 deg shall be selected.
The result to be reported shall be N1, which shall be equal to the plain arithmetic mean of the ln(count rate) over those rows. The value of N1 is 6.19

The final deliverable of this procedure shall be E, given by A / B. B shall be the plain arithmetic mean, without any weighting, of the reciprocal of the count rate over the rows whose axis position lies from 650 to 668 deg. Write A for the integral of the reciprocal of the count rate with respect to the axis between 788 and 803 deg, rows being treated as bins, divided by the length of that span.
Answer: 1.04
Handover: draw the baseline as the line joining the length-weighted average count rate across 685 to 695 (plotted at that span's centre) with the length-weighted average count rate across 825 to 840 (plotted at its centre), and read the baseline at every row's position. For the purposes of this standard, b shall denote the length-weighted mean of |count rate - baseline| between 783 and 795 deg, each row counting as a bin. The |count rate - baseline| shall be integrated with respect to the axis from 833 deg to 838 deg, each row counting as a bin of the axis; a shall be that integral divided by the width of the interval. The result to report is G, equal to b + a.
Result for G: 18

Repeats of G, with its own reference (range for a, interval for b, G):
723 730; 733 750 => 142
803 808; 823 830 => 25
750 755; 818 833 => 24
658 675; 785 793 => 53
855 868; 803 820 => 19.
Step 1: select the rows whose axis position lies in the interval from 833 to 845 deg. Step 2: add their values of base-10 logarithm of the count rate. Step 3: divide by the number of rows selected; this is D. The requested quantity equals 2.68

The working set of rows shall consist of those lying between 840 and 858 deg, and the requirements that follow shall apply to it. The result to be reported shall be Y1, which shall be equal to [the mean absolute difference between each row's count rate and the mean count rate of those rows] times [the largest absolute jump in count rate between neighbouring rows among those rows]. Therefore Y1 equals 102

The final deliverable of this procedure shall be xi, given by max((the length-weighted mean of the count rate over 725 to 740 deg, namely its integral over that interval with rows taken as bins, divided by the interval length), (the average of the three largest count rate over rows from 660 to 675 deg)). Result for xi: 613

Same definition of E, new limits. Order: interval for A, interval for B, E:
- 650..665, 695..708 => 0.99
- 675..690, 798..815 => 0.84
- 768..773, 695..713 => 1.08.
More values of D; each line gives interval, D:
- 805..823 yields 2.68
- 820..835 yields 2.69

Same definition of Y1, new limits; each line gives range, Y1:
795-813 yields 379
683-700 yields 413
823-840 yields 61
